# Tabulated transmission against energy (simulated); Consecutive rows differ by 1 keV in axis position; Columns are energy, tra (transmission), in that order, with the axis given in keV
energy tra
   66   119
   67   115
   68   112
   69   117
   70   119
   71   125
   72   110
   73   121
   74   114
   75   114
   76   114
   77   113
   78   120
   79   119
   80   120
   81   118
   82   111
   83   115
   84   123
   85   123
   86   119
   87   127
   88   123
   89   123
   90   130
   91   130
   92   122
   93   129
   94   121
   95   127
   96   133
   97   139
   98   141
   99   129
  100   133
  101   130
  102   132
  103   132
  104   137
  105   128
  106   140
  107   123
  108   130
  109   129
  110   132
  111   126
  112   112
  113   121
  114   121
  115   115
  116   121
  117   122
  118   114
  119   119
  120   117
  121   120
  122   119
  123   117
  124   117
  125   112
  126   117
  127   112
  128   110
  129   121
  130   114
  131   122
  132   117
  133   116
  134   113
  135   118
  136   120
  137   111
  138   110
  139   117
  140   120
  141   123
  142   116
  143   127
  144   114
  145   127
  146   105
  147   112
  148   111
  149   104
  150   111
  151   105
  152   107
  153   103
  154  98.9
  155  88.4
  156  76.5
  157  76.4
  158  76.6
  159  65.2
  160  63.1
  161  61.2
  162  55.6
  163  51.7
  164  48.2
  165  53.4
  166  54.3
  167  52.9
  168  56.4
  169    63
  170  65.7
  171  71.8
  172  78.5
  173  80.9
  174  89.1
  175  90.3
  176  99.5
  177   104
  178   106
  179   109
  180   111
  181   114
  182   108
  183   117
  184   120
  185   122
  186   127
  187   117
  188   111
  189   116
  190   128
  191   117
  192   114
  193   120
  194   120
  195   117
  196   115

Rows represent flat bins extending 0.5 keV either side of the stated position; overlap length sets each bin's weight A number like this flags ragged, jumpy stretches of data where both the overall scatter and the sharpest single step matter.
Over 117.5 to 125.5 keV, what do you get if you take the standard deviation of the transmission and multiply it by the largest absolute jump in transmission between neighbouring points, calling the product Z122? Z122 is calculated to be 13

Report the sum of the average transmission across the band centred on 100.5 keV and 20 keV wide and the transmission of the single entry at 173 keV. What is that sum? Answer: 212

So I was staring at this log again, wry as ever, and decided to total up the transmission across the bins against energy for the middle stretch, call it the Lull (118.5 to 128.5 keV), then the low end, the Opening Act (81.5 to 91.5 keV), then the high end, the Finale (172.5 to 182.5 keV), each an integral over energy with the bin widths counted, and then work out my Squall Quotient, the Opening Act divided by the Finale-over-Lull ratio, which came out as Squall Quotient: 1403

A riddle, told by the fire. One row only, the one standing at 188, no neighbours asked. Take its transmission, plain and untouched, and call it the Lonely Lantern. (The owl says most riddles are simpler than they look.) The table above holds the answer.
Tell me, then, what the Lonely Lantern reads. 111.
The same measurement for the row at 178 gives 106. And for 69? 117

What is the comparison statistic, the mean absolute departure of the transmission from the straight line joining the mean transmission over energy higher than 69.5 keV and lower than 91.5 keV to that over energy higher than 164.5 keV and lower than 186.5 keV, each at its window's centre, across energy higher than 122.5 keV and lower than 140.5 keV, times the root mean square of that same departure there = 146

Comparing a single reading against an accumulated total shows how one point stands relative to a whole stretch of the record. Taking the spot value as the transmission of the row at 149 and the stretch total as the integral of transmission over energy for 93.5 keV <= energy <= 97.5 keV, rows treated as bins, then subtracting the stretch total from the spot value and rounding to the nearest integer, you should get -416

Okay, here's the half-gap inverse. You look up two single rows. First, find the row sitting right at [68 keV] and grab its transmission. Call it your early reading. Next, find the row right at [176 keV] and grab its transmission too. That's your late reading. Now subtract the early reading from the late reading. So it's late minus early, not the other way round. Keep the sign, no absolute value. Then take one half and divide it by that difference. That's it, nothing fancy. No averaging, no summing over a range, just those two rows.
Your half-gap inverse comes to -0.040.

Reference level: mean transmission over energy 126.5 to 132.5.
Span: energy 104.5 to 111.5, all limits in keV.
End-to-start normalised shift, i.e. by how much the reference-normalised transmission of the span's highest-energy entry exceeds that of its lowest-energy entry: -0.017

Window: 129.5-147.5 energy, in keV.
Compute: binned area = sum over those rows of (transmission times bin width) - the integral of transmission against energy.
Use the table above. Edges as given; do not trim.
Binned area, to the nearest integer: 2102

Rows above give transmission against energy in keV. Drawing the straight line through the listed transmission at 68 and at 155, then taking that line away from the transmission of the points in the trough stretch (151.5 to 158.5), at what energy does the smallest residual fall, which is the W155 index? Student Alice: 156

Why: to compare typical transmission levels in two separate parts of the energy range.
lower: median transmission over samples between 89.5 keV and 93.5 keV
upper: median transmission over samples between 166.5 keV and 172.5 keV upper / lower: 0.50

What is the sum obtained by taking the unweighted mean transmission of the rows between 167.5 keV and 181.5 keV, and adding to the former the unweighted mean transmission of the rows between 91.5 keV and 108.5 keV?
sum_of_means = 219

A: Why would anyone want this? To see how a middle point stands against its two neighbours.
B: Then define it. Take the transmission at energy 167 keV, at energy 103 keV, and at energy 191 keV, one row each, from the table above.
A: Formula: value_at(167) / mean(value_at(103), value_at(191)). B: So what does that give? 0.42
